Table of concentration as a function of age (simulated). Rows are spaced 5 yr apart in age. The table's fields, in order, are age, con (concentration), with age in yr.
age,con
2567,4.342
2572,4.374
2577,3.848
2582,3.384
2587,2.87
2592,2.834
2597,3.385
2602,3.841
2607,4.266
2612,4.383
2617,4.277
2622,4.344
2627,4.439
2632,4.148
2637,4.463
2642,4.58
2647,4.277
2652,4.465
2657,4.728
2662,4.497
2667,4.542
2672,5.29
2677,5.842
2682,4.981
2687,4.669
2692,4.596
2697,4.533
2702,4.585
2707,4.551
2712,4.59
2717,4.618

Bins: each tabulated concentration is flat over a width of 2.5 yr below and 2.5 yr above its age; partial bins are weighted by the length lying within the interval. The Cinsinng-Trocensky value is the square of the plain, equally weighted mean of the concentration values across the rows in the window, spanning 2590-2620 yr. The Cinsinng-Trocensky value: 15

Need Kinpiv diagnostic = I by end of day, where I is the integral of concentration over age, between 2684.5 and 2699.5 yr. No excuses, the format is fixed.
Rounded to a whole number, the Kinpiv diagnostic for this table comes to 69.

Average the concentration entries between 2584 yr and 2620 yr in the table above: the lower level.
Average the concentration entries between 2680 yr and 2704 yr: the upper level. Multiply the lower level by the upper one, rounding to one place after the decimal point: 17.3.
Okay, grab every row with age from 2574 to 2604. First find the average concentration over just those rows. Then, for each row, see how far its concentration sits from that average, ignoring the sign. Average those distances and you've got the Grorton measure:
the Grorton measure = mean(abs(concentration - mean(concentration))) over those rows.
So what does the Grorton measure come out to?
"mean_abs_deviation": 0.34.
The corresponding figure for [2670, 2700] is 0.39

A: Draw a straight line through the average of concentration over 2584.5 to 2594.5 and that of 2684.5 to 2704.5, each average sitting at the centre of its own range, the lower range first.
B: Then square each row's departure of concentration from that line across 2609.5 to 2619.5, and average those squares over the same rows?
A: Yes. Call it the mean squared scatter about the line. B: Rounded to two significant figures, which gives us 1.1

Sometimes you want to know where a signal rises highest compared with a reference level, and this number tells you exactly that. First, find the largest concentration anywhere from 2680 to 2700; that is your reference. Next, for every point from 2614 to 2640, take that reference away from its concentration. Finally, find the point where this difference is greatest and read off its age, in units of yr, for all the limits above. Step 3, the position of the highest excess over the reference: 2637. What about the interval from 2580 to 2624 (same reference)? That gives 2612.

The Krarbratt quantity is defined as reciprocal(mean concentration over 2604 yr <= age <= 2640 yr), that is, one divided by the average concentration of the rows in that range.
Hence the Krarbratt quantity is 0.231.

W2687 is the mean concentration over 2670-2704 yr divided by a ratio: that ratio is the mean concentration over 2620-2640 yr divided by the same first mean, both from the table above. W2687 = 5.6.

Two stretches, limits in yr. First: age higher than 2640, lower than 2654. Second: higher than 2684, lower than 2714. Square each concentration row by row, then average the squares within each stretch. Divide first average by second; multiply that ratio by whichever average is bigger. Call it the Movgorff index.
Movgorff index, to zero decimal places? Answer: 20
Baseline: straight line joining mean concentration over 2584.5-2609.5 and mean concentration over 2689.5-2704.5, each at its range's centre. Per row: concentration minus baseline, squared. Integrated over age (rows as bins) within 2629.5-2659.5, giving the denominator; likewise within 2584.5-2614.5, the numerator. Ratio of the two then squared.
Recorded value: 1.48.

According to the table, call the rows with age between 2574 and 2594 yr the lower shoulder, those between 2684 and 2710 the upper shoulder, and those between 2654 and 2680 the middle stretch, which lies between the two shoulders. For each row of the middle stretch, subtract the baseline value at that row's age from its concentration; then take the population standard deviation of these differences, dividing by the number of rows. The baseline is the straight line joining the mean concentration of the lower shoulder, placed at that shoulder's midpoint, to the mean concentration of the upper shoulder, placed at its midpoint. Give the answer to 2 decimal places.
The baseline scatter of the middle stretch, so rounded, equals 0.45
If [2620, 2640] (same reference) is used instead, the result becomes 0.14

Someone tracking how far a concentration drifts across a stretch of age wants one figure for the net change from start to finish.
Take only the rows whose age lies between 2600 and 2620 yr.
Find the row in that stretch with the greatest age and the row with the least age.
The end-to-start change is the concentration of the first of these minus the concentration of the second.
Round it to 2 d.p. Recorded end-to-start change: 0.44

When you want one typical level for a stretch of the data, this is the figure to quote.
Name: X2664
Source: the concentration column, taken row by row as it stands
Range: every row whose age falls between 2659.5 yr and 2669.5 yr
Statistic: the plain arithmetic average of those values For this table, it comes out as 4.52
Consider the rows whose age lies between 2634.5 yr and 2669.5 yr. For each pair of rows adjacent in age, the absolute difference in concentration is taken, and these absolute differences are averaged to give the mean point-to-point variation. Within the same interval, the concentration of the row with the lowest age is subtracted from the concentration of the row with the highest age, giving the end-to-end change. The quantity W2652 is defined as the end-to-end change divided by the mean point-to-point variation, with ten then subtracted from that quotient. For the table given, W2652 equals -10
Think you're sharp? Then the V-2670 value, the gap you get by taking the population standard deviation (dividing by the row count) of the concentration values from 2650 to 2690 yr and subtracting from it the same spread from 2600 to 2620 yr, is 0.24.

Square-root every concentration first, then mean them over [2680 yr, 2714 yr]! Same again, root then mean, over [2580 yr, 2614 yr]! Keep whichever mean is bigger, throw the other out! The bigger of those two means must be 2.15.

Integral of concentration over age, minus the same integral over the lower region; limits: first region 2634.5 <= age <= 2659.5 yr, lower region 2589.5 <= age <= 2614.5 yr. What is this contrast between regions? 19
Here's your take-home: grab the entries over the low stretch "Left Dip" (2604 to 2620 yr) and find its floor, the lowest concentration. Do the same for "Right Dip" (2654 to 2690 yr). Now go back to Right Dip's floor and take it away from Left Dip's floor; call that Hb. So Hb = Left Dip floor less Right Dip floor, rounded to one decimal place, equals -0.2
